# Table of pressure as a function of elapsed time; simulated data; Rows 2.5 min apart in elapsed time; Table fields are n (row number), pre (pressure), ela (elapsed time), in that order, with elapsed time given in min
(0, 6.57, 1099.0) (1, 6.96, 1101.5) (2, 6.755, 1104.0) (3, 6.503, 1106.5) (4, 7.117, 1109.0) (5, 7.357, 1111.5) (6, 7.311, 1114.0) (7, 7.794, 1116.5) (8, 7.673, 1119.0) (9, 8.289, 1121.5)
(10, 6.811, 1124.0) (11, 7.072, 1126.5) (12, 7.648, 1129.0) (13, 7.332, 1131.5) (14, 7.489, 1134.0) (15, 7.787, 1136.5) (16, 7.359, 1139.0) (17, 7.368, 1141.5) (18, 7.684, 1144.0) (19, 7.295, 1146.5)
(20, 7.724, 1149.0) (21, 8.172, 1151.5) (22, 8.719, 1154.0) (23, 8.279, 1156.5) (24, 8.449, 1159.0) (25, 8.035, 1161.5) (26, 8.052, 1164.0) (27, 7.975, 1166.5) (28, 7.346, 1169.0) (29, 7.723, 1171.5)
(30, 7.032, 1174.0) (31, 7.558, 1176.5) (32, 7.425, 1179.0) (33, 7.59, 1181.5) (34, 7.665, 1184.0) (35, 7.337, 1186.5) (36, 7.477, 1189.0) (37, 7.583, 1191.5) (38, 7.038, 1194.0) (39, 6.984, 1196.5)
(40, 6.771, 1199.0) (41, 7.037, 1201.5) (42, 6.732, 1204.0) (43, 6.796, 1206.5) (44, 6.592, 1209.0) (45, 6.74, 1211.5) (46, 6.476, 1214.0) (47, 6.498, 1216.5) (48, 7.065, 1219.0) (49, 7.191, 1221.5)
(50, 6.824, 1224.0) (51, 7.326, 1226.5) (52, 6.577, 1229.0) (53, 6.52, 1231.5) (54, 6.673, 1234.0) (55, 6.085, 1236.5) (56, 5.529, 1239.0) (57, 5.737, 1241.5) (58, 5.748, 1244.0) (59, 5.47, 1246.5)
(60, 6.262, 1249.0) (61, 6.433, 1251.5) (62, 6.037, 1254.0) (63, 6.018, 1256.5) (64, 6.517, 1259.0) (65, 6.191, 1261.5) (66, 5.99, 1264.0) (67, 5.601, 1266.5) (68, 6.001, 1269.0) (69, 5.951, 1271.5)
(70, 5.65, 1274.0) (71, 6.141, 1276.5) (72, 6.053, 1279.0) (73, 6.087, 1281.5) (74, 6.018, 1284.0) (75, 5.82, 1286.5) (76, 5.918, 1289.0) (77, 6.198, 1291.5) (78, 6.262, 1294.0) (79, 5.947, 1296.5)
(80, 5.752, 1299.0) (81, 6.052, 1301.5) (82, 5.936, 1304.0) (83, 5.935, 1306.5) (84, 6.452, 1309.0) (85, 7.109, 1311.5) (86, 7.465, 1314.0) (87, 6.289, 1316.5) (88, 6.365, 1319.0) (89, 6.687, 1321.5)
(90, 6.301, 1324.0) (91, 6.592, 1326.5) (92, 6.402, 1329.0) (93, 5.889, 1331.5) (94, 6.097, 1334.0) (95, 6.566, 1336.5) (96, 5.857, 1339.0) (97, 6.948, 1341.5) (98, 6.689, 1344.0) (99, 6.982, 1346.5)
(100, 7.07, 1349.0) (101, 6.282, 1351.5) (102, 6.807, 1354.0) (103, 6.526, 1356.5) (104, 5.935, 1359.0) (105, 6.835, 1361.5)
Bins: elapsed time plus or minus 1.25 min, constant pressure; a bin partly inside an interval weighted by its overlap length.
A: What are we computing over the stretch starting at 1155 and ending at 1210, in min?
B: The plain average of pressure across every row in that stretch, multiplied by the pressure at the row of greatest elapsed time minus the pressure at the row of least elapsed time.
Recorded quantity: -13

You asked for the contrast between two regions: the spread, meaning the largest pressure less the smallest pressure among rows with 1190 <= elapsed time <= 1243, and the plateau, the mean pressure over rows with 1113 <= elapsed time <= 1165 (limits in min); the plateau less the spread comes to 5.7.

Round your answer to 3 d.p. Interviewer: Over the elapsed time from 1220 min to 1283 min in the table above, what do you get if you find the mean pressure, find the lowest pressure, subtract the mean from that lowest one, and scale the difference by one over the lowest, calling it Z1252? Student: -0.131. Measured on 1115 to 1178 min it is -0.131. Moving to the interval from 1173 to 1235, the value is -0.084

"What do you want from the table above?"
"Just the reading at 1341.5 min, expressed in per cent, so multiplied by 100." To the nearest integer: 695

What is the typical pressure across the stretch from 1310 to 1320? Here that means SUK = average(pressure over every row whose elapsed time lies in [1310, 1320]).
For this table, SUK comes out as 6.81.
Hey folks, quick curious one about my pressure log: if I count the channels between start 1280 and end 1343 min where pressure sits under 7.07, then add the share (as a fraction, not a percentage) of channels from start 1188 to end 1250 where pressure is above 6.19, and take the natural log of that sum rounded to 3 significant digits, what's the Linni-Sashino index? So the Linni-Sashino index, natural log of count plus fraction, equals 3.17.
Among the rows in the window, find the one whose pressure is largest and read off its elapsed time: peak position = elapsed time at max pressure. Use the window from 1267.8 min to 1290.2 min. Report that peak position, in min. 1276.5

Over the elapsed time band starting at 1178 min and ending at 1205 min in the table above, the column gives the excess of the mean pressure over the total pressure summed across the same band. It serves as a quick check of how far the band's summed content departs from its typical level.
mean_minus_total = -72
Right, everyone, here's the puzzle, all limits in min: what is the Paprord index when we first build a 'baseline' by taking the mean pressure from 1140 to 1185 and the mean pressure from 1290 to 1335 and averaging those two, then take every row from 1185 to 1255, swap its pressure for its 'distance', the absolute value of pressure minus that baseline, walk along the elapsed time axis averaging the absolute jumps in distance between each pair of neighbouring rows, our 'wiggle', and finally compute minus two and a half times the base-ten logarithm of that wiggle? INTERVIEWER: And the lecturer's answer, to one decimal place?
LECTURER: 1.5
